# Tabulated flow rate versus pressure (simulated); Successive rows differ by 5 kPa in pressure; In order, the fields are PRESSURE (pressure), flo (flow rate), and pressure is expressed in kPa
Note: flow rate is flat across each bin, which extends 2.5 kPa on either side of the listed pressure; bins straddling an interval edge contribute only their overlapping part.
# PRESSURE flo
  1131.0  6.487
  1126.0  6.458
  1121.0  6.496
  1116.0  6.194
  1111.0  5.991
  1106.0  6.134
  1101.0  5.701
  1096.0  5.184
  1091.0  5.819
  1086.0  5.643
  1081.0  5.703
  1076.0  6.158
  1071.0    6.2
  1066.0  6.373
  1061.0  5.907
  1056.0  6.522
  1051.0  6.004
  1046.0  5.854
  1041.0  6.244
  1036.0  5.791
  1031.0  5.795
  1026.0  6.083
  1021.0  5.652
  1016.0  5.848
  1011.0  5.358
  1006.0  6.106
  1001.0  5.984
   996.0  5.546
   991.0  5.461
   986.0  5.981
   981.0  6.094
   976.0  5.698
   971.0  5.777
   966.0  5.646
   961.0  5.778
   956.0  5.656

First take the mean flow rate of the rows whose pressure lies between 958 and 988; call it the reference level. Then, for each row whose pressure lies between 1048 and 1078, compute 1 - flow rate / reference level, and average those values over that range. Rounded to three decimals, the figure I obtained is -0.063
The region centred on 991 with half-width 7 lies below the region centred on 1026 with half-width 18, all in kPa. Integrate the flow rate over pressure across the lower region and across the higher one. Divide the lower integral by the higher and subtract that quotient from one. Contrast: 0.6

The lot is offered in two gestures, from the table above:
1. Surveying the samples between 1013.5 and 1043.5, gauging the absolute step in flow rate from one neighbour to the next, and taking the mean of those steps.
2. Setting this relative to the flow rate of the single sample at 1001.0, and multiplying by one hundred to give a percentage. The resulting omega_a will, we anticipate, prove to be 4.59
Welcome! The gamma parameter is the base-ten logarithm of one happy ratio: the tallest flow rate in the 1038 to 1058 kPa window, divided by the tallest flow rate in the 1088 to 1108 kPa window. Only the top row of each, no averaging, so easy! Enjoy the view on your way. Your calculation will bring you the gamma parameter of 0.03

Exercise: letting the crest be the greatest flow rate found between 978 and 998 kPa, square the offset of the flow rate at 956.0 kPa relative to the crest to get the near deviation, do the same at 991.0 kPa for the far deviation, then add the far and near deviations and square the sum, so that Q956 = 0.351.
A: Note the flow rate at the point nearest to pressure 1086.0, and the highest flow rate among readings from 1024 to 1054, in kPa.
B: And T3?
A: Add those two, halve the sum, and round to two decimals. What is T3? 5.94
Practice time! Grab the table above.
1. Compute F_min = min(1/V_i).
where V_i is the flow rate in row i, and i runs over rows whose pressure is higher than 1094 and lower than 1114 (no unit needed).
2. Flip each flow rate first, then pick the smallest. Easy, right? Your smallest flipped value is 0.163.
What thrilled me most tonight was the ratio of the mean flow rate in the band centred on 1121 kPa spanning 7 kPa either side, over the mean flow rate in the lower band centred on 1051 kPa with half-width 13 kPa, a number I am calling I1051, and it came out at 1.05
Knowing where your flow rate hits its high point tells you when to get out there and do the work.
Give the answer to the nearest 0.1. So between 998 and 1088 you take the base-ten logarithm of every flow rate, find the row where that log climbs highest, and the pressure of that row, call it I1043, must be 1056.0 kPa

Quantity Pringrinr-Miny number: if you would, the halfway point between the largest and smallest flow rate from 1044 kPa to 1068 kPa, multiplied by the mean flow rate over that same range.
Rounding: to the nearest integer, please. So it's 38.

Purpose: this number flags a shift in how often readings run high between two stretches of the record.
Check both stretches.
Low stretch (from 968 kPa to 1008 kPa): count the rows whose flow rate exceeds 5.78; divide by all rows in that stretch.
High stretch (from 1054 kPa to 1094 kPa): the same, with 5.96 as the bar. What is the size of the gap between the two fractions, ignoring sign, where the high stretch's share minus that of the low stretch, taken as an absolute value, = 0.00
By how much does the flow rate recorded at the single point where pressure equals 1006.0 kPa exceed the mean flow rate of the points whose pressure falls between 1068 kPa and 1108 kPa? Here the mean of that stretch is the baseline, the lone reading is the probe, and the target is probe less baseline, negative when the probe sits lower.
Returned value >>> 0.29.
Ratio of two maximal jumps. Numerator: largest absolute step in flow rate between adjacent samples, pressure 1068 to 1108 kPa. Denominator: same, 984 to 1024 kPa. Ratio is 0.85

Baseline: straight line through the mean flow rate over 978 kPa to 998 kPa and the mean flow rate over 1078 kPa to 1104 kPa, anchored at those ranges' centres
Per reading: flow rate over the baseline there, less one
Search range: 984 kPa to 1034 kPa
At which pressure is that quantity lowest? 1011.0 kPa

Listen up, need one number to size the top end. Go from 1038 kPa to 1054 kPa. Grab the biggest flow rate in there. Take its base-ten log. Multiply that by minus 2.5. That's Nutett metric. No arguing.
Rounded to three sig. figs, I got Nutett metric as -1.99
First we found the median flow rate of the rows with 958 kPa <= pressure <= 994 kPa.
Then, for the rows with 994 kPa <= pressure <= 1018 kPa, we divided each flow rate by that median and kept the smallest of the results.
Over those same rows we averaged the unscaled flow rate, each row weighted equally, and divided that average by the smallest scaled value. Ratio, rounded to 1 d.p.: 6.2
